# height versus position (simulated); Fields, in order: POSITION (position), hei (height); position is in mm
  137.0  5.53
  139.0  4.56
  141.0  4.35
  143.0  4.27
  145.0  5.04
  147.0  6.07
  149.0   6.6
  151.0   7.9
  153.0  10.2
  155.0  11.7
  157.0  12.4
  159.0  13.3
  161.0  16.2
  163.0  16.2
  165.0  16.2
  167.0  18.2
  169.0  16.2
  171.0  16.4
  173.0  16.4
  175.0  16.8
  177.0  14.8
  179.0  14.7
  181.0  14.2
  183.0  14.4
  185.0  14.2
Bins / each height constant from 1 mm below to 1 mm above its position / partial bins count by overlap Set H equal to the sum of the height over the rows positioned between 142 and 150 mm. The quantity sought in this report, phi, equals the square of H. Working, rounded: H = 22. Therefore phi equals 483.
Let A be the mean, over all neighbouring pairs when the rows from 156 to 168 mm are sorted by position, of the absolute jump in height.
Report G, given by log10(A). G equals 0.06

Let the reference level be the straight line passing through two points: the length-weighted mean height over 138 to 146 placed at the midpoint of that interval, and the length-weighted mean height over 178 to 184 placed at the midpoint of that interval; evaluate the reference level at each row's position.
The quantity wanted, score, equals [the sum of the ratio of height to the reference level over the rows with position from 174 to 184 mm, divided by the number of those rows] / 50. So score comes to 0.0216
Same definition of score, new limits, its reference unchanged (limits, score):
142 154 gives 0.0216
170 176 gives 0.0267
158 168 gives 0.0324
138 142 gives 0.0221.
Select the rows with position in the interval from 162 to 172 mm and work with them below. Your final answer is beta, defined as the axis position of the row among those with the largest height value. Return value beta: 167.0 mm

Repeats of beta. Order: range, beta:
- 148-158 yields 157.0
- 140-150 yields 149.0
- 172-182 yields 175.0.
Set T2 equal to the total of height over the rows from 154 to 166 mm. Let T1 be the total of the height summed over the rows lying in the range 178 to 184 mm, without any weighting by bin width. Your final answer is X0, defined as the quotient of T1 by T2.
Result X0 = 0.50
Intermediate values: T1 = 43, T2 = 86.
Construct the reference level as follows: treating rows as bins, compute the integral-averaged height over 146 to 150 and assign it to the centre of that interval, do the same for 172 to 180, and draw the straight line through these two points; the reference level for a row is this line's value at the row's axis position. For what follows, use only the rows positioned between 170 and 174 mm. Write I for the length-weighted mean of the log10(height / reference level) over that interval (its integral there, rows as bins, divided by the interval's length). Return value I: 0.06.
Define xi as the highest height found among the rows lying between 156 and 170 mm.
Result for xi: 18.2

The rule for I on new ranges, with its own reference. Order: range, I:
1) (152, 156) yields 0.12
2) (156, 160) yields 0.12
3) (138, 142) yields 0.09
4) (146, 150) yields 0.00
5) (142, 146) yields -0.03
